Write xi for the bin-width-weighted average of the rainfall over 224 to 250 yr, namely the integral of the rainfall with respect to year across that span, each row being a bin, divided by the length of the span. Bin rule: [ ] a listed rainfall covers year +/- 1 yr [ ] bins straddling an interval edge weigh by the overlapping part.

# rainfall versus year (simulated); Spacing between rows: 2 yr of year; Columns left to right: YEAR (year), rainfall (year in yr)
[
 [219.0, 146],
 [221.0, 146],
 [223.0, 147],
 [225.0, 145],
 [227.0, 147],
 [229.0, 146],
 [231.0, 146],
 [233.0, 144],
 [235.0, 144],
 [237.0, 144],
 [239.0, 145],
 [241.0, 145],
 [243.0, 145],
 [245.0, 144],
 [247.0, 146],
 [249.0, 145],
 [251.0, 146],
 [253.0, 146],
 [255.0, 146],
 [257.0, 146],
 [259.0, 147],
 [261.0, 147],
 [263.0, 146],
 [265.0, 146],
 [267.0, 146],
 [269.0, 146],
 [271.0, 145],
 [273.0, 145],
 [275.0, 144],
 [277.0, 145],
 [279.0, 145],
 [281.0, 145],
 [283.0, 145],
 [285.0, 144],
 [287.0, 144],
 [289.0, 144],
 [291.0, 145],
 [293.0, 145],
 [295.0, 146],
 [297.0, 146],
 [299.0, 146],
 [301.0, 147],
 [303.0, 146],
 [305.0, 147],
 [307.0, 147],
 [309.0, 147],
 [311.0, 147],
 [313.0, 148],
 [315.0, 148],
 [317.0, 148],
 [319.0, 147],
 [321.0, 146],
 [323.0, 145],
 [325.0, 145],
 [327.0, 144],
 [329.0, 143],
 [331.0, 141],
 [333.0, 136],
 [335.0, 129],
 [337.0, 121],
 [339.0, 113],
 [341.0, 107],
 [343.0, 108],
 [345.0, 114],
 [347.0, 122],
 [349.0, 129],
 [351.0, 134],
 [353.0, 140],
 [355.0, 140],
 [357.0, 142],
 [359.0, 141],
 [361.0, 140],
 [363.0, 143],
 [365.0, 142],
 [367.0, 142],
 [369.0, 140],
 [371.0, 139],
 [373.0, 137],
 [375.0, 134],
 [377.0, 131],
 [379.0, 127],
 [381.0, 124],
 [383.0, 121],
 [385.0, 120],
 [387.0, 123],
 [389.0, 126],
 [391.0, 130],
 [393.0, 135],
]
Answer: 145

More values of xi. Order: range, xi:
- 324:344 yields 129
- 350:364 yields 140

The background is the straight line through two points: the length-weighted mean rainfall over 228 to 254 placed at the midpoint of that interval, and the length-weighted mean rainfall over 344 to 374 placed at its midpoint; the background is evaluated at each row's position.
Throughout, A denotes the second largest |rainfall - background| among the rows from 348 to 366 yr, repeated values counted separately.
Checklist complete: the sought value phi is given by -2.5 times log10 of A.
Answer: -2.1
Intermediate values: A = 7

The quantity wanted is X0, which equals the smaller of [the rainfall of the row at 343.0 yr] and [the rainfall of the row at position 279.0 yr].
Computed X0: 108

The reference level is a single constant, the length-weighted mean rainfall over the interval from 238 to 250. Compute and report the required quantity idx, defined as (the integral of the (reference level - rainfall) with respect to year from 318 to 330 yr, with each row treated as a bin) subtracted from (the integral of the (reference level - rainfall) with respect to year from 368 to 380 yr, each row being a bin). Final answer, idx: 124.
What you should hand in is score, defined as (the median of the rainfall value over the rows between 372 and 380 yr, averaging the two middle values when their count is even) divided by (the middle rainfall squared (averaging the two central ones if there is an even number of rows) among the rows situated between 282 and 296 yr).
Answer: 0.0063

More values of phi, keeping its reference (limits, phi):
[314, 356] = -3.7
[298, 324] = -2.3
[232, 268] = -1.3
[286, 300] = -1.8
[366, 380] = -2.0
